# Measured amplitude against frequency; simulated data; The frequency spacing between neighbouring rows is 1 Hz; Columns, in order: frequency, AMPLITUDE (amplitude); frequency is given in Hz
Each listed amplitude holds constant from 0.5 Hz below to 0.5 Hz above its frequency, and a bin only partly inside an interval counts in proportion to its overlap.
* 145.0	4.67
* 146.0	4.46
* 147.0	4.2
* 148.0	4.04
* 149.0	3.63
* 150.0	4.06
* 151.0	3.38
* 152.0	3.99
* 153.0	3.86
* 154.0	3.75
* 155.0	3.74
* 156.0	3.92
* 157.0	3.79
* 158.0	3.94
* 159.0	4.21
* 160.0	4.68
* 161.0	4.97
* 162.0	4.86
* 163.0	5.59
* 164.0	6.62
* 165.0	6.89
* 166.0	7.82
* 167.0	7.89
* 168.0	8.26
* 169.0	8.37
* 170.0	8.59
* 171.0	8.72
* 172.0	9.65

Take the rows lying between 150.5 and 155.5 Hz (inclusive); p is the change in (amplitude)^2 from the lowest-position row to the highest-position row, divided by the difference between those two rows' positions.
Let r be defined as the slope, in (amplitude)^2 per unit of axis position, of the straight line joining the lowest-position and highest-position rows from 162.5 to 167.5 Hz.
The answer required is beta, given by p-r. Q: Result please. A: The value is -7.1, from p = 0.6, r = 8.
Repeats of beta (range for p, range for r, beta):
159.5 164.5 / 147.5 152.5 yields 5.6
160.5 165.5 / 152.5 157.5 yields 5.8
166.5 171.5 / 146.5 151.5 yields 5.0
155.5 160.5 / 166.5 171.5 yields -1.8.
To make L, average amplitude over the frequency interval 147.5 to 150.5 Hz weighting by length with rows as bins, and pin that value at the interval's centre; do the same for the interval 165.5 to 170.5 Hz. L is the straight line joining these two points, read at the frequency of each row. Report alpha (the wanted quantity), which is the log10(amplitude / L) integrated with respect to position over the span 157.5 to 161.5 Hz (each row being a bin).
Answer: -0.6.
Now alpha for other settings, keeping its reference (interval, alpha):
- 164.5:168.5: 0.0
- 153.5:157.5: -0.6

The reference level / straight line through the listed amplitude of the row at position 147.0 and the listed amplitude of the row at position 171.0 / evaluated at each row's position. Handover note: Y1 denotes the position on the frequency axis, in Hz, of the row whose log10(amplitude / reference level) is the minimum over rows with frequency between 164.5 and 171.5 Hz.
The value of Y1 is 165.0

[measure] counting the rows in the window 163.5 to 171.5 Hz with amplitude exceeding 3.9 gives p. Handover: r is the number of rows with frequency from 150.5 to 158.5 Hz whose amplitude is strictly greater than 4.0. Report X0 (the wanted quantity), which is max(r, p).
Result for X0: 8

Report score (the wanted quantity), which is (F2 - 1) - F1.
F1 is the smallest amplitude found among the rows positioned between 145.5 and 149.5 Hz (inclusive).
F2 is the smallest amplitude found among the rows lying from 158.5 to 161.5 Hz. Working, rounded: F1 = 3.63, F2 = 4.21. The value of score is -0.4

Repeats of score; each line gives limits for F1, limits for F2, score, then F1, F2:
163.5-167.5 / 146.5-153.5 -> -4.2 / 6.62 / 3.38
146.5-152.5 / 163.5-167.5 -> 2.2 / 3.38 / 6.62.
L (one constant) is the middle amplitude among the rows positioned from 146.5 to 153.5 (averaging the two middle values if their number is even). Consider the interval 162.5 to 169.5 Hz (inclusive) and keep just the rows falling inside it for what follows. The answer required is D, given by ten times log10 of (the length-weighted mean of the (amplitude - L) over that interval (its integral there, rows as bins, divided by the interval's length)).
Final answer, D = 5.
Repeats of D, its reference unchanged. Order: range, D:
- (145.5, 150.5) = -11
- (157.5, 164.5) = 0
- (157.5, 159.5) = -11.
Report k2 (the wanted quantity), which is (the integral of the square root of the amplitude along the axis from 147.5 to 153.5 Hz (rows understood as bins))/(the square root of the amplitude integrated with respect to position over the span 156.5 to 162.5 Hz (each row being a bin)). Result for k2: 0.93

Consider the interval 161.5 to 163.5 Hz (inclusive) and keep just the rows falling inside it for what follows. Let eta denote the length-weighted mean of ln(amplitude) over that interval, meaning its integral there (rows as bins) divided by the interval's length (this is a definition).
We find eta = 1.7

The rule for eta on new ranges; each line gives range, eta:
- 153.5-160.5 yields 1.4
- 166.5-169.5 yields 2.1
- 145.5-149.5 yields 1.4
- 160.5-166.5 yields 1.8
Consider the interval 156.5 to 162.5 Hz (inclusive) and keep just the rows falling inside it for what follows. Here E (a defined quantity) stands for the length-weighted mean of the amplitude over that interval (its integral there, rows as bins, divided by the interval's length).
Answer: 4.4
